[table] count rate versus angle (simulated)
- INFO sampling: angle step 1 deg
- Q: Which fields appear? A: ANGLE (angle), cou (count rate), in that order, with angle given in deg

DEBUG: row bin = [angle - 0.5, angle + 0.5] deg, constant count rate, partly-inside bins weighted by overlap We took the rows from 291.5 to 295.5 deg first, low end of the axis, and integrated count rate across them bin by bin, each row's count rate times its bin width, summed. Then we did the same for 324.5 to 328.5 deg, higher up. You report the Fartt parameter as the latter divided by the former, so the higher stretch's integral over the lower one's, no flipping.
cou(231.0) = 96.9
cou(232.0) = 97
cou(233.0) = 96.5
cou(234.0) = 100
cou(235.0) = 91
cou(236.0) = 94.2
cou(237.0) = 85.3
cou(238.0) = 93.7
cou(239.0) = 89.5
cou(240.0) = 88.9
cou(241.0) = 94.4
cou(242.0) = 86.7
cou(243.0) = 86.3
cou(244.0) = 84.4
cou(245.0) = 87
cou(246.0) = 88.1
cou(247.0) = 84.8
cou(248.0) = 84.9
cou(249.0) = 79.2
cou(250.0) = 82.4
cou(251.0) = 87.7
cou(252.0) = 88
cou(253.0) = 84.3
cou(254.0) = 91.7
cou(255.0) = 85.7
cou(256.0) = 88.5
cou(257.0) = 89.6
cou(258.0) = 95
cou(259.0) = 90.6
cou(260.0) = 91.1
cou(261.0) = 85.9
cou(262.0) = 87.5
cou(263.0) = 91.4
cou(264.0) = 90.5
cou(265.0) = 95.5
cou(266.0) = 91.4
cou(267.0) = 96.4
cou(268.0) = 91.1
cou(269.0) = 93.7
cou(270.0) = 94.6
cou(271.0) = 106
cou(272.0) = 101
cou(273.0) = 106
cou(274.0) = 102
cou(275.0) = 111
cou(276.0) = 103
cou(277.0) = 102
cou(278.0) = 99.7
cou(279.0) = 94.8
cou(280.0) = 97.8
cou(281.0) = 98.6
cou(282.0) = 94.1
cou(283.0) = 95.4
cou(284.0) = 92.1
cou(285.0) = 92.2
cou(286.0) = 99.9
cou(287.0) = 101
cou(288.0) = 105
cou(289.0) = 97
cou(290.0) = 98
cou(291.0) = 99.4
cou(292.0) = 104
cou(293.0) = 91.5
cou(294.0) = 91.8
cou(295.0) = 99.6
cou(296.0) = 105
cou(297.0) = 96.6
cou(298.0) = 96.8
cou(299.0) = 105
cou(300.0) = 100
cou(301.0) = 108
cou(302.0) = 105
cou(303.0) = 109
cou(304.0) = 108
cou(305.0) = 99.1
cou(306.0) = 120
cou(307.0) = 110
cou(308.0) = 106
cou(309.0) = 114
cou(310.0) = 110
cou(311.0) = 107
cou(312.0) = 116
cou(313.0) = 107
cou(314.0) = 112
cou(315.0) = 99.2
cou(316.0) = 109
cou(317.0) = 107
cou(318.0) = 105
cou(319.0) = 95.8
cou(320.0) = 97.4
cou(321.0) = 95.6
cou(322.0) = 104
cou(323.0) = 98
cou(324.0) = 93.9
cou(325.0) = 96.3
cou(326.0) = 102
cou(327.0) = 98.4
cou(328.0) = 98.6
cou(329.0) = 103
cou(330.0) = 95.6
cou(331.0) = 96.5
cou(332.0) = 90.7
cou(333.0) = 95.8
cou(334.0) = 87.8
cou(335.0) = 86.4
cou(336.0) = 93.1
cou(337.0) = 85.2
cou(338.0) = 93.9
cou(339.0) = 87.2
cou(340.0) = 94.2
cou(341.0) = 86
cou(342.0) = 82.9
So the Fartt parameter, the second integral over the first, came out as 1.02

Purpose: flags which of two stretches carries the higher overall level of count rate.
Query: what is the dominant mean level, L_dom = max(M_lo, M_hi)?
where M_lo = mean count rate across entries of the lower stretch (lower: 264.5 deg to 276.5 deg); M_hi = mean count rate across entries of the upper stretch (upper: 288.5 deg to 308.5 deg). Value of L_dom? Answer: 102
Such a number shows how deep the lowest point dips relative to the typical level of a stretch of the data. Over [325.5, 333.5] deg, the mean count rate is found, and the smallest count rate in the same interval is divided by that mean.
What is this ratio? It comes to 0.930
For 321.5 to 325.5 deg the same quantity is 0.958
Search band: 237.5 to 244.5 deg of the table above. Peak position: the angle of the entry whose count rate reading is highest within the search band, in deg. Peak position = 241.0 deg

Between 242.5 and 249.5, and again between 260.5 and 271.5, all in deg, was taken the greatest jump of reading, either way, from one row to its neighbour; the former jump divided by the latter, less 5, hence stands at -4.50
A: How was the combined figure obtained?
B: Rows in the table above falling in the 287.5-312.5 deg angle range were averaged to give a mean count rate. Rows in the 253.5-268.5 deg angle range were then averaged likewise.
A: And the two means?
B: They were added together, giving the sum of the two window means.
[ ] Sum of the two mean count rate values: 195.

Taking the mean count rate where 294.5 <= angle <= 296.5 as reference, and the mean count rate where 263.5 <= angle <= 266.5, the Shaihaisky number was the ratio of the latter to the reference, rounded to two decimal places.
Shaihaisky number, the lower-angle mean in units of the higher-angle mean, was 0.90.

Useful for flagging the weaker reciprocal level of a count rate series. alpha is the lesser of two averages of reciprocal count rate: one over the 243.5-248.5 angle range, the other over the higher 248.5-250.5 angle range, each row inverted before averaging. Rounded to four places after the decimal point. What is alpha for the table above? 0.0117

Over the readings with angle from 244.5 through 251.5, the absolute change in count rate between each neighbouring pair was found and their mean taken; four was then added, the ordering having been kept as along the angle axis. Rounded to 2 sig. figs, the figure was 7.1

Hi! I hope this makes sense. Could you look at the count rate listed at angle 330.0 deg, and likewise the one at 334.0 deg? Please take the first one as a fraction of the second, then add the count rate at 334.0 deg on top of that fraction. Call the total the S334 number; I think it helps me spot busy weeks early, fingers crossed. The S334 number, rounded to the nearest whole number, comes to 89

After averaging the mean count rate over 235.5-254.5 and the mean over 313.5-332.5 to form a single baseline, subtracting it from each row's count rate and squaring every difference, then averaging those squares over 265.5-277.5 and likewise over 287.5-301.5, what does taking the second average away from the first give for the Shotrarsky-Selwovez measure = 14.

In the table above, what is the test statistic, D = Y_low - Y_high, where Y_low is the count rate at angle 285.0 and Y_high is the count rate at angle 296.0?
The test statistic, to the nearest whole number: -13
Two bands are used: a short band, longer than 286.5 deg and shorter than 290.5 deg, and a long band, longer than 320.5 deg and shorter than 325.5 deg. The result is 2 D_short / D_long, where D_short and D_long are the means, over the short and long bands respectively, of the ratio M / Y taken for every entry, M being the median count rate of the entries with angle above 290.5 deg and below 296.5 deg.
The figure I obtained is 1.95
